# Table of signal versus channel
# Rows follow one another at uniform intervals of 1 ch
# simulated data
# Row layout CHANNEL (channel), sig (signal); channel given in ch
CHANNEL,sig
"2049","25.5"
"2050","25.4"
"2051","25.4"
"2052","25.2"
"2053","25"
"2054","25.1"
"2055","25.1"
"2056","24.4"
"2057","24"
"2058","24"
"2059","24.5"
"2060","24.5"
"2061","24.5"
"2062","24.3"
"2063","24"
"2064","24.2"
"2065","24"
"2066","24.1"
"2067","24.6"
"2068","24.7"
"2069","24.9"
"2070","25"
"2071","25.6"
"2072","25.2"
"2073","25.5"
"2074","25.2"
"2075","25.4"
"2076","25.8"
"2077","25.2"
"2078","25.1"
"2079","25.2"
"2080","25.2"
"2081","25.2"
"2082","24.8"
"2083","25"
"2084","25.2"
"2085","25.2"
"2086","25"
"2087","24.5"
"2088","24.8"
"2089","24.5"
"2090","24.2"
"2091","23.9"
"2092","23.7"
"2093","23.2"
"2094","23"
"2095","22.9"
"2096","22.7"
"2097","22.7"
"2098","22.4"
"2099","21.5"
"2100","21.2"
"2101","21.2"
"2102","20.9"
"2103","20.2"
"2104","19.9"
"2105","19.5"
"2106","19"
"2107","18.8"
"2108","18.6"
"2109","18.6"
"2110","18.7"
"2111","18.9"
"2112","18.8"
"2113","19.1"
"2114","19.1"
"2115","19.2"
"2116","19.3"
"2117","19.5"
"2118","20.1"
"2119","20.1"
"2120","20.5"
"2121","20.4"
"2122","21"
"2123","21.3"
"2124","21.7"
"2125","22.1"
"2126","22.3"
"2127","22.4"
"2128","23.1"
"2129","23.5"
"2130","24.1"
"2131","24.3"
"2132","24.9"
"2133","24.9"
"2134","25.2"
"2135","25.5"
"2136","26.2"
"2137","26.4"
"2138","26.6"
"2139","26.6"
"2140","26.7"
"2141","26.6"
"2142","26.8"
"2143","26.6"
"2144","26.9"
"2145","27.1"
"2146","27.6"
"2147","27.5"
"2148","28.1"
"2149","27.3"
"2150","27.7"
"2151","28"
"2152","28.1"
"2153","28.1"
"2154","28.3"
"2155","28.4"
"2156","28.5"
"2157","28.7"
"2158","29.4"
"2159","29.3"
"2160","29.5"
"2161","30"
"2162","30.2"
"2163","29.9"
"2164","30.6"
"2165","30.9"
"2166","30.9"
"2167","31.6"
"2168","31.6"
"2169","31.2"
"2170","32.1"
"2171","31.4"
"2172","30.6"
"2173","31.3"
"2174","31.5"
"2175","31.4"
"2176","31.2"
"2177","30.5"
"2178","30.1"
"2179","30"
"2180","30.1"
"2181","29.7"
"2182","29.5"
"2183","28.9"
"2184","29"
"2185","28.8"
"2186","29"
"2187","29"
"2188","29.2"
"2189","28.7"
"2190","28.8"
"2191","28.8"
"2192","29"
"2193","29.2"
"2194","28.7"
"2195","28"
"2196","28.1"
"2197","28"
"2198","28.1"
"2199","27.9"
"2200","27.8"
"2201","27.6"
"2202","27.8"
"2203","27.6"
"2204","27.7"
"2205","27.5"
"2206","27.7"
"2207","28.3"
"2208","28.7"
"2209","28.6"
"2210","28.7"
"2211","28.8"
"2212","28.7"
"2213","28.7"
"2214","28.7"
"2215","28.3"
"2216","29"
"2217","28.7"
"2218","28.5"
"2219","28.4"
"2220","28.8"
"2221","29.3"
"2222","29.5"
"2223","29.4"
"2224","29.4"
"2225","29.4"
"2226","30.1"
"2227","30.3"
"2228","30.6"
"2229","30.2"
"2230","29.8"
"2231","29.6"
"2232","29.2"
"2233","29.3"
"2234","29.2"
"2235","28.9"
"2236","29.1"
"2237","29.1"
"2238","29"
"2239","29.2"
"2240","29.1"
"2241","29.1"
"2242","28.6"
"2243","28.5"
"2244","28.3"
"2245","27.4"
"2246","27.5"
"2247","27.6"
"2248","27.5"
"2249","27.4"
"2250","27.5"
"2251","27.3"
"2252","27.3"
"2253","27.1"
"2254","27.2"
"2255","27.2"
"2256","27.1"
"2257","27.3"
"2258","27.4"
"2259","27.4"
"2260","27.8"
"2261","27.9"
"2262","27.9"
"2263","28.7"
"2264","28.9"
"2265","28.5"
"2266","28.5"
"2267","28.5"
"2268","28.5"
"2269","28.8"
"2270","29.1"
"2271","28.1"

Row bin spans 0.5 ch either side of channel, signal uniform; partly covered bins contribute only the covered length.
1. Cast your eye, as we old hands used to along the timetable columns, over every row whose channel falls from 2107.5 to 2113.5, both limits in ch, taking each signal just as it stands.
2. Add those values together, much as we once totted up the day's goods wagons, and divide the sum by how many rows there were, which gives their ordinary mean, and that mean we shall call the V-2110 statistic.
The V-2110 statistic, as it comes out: 19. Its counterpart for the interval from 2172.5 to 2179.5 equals 31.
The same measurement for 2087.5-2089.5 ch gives 25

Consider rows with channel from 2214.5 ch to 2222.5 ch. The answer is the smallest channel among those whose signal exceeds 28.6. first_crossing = 2216 ch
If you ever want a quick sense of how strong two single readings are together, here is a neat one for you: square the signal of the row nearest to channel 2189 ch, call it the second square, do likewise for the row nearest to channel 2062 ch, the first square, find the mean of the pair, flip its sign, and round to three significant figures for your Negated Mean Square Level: -707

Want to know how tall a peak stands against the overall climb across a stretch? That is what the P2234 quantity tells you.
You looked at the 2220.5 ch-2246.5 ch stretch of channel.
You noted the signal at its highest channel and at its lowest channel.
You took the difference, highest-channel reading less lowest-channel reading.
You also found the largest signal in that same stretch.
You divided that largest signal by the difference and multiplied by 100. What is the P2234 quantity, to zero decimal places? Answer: -1700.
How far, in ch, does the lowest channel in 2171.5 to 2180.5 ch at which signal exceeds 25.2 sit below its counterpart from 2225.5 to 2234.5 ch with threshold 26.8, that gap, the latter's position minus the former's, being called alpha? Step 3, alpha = 54 ch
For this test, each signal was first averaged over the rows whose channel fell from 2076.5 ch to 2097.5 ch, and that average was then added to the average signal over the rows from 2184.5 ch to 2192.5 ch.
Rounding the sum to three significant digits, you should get 53.3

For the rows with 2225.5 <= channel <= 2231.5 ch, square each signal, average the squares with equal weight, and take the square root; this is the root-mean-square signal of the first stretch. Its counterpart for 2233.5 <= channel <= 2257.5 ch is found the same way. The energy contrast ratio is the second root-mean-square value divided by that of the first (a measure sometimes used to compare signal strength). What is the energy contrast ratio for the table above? 0.9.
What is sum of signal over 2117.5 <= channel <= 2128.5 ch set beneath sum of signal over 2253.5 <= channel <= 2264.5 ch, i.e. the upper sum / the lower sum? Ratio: 1.30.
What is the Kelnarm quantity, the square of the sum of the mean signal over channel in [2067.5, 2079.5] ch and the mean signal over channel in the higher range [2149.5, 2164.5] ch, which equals 2939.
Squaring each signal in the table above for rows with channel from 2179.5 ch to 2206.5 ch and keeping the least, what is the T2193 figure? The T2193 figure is 756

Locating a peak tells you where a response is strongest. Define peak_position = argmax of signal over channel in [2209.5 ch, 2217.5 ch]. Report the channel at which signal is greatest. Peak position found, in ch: 2216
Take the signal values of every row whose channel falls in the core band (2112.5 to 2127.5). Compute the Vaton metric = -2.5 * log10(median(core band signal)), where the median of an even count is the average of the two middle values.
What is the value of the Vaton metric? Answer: -3.27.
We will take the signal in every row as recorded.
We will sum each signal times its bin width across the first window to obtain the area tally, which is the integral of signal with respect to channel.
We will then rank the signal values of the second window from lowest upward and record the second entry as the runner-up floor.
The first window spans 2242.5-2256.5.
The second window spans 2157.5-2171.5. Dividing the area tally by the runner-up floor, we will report 13.1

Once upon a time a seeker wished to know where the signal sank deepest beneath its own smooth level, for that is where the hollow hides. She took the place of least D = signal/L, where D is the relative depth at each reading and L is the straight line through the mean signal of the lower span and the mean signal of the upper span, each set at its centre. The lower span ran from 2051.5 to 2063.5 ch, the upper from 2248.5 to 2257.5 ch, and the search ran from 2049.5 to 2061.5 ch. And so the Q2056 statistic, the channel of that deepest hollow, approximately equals 2058 ch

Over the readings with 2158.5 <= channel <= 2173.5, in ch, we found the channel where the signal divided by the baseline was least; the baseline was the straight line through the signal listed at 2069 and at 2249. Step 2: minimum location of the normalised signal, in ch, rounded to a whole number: 2159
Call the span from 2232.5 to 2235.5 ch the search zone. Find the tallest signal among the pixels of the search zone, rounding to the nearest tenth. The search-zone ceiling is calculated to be 29.3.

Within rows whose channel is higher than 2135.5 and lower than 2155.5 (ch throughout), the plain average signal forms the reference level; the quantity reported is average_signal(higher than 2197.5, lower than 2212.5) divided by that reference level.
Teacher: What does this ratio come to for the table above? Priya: 1.03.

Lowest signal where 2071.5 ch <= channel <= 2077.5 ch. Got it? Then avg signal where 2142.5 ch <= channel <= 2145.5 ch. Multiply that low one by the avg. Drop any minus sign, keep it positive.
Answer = 677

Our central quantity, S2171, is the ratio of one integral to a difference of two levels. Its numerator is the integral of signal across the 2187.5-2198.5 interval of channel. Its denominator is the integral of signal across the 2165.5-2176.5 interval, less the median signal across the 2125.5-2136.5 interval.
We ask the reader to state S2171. 0.98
